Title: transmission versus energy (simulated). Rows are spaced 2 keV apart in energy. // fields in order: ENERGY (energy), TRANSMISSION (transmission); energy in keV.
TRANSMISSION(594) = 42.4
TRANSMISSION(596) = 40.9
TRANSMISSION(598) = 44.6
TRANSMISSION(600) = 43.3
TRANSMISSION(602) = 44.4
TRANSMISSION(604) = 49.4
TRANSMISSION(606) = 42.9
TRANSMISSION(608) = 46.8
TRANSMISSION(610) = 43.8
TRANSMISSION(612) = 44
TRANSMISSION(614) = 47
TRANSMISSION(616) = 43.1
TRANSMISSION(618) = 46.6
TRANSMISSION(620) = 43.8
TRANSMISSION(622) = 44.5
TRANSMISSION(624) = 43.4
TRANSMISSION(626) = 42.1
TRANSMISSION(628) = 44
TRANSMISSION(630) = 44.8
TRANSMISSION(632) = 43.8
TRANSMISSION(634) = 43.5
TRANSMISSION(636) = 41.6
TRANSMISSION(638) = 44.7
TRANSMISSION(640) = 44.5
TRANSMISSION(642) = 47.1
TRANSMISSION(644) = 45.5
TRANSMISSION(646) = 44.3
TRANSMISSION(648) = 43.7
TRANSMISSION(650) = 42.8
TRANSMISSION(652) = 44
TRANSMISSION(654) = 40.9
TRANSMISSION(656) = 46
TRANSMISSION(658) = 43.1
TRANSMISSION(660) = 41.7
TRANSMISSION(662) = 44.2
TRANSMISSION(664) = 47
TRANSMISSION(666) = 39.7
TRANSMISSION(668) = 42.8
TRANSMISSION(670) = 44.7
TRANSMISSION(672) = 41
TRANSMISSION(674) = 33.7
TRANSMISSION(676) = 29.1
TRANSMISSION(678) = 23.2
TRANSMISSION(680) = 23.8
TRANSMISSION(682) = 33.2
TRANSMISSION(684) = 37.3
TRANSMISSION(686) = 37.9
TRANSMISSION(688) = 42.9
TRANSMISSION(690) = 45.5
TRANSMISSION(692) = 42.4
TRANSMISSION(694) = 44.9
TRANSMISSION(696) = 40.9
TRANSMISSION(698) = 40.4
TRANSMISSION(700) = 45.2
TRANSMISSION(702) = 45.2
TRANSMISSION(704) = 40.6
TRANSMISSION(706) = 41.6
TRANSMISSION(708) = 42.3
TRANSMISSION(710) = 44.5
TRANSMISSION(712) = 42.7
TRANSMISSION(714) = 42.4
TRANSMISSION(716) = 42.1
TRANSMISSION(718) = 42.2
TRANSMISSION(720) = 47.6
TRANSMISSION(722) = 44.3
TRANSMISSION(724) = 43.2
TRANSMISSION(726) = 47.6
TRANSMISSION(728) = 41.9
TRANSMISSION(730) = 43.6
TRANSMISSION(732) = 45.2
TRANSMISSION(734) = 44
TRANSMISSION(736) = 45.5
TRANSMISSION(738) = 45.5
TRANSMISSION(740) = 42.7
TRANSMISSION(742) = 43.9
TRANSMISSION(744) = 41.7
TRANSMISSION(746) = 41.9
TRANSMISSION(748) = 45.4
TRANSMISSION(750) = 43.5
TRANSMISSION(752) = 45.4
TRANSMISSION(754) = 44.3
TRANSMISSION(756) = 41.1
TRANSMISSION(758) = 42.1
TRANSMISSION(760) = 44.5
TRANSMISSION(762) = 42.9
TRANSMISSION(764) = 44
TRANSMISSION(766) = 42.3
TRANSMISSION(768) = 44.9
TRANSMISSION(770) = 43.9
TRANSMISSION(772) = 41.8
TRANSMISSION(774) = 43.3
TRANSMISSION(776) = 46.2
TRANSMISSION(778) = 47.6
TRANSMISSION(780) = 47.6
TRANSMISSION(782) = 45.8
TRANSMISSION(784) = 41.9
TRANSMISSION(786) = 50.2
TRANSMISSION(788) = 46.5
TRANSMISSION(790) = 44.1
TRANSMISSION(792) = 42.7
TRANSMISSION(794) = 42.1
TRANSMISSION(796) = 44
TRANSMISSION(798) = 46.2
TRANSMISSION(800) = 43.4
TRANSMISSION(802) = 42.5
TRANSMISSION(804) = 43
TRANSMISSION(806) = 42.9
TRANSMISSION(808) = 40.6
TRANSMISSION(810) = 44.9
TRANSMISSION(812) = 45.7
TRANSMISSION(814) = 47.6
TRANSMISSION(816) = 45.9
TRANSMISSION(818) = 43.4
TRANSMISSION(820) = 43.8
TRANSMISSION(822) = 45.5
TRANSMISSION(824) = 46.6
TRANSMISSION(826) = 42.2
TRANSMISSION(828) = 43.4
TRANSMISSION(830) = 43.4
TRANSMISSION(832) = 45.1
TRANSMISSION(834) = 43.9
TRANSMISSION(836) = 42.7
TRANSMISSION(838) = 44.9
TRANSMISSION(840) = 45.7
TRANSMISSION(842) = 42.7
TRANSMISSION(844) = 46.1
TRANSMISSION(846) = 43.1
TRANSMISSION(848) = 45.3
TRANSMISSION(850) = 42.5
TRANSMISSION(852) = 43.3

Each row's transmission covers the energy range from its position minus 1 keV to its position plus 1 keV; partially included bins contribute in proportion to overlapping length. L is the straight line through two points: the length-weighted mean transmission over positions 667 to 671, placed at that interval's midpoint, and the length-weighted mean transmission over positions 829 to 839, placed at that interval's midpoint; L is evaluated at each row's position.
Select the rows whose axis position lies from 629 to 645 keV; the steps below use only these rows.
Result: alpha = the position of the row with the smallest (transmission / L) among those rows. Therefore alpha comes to 636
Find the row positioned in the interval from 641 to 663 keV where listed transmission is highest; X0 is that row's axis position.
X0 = 642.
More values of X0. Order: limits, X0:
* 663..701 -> 664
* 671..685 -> 672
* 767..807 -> 786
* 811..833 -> 814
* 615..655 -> 642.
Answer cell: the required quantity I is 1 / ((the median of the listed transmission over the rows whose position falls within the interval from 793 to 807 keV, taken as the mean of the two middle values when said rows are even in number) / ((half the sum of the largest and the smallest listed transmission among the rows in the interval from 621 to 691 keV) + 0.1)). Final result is 0.82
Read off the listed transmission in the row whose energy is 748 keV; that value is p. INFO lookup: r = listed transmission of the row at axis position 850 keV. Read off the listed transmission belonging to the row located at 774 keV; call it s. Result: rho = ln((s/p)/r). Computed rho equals -3.80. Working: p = 45.4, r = 42.5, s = 43.3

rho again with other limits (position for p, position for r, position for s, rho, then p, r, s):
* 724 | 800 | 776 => -3.70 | 43.2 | 43.4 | 46.2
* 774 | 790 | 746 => -3.82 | 43.3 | 44.1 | 41.9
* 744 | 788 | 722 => -3.78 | 41.7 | 46.5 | 44.3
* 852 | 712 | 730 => -3.75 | 43.3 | 42.7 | 43.6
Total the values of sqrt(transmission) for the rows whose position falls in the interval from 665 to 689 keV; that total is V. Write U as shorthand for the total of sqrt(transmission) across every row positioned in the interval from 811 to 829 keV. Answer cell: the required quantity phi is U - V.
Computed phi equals -11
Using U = 60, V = 71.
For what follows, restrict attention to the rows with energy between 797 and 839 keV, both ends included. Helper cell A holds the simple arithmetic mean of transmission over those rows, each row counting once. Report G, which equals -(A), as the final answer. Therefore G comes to -44.2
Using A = 44.2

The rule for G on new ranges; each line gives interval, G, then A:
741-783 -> -44.0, 44.0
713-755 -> -44.0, 44.0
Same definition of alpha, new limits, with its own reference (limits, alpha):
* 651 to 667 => 666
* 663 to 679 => 678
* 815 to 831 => 826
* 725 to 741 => 728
